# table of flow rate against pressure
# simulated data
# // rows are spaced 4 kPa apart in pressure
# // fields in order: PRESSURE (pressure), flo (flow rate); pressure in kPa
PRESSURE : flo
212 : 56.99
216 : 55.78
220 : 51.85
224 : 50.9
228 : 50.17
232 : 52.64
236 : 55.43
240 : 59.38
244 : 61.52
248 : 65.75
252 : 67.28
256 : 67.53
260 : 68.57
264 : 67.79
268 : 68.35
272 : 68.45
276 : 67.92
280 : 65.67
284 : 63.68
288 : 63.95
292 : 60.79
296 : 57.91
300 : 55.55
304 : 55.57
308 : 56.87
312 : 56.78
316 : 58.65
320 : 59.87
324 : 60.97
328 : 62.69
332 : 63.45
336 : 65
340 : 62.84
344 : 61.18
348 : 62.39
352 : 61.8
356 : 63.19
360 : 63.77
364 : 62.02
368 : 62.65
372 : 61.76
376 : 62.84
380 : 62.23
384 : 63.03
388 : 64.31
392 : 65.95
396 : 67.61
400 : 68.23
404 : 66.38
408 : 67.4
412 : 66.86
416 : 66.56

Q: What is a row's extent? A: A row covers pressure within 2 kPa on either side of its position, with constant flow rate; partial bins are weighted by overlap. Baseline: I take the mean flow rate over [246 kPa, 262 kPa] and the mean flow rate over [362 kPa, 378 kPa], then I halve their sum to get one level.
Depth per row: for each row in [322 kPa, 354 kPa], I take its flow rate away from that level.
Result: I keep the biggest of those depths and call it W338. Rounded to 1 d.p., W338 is 3.8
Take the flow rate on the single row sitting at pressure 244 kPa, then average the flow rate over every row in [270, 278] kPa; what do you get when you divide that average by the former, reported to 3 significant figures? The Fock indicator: 1.11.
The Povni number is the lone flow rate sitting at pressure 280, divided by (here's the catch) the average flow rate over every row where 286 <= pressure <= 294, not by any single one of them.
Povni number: 1.05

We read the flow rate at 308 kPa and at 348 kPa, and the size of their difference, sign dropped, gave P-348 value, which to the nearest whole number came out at 6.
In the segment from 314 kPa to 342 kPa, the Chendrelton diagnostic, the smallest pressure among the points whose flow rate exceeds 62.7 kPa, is 332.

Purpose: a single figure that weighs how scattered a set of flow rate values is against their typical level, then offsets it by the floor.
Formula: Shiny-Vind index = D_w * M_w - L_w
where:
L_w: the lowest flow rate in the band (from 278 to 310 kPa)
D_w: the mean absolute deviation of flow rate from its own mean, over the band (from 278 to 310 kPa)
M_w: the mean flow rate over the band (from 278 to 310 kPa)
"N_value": 156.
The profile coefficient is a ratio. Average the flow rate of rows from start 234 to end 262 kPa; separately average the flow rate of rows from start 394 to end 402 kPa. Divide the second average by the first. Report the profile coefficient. 1.07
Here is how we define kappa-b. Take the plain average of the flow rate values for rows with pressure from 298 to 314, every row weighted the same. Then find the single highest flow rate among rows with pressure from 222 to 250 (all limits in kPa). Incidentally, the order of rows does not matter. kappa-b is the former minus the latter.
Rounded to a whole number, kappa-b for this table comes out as -10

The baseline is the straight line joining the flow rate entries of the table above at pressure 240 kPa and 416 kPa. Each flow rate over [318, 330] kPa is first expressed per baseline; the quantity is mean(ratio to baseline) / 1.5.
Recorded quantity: 0.65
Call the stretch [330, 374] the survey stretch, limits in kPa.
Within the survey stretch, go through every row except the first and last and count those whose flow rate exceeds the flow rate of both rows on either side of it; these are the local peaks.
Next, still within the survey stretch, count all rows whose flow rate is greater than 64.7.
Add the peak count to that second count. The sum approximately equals 5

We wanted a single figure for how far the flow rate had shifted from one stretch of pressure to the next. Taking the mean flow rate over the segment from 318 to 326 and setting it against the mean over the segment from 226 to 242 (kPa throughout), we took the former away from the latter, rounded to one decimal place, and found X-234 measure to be -6.0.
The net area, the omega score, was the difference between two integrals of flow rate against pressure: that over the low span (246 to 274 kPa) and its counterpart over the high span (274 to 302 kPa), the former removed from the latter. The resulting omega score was -153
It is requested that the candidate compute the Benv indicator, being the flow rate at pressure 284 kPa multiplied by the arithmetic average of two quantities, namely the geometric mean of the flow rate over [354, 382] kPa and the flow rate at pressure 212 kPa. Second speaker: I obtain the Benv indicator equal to 3809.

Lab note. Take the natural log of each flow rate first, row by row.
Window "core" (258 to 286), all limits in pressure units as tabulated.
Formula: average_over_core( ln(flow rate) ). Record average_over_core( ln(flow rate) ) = 4.21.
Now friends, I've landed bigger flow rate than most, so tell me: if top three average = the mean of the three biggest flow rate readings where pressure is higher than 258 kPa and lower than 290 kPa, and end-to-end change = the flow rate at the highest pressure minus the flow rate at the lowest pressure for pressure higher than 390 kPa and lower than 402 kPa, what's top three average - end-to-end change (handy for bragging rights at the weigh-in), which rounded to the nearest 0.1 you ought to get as 66.2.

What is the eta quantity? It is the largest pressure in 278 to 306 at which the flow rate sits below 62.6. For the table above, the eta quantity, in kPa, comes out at 304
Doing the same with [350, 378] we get 372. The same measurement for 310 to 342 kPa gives 324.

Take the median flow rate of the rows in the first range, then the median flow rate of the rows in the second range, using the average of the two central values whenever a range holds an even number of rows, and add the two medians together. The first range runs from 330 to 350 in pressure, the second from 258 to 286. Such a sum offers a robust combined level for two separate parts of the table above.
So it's 131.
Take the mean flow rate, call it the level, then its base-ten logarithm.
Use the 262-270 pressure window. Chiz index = 1.83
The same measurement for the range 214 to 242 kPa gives 1.73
